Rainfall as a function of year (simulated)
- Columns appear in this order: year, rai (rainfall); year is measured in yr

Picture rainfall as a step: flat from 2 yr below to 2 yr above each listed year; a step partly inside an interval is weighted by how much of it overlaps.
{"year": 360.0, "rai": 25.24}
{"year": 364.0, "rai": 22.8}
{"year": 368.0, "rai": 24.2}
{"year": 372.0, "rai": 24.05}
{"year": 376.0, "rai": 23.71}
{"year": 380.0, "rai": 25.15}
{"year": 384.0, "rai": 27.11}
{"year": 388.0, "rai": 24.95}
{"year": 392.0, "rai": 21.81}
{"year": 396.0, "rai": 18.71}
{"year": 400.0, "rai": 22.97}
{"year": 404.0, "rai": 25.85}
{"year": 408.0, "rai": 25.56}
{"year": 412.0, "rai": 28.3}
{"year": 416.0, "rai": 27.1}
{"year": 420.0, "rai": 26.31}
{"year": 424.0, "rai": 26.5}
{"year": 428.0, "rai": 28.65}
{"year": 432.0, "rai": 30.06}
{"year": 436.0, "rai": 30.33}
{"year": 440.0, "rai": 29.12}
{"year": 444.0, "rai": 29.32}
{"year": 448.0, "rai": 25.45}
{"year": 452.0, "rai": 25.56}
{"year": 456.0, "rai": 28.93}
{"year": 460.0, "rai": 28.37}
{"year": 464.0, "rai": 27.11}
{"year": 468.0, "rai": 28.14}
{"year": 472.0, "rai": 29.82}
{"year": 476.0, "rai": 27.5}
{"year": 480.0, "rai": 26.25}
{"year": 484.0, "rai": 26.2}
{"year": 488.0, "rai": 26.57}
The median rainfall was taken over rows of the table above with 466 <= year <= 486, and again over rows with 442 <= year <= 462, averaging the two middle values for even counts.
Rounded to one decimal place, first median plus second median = 55.9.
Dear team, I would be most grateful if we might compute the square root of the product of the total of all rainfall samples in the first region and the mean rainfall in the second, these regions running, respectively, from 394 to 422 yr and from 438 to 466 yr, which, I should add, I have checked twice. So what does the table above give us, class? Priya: 69.6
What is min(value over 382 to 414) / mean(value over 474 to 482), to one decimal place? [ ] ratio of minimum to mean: 0.7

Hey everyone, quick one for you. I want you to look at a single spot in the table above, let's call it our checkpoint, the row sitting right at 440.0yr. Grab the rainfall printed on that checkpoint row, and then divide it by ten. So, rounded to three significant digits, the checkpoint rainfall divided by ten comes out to 2.91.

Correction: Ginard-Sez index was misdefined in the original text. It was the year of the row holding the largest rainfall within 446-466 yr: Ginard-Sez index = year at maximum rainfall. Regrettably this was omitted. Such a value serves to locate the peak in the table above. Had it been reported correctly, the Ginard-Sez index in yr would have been 456.0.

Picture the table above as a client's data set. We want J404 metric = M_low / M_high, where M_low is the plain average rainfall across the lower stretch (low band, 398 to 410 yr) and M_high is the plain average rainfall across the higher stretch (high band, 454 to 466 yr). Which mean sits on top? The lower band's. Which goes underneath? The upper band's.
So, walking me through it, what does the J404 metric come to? 0.88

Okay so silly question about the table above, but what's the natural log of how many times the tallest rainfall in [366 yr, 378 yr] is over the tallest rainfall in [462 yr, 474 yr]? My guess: -0.21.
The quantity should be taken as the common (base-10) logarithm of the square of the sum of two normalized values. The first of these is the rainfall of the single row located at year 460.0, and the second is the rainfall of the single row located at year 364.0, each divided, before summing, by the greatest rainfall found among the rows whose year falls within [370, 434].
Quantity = 0.462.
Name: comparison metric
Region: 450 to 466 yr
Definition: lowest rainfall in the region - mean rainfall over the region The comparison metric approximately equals -1.9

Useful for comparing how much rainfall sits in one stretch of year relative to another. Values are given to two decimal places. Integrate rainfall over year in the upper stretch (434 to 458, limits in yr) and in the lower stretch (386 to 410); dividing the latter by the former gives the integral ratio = 0.83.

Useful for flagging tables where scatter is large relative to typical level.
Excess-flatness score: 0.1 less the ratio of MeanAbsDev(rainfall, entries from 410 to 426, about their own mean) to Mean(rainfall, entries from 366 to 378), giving 0.073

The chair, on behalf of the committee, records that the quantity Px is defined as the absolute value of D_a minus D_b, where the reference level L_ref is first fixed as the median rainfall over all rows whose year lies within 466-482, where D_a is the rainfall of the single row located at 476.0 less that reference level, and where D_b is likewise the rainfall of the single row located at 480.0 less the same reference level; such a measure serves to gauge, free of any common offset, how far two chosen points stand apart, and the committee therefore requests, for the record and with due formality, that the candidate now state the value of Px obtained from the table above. 1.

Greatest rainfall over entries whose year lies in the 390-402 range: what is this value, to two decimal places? 22.97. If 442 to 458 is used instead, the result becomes 29.32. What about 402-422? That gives 28.30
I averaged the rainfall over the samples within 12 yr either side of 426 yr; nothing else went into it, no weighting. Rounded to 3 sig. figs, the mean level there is 28.2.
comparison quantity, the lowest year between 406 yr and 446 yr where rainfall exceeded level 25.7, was 412.0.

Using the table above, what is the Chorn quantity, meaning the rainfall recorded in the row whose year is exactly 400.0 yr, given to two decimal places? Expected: 22.97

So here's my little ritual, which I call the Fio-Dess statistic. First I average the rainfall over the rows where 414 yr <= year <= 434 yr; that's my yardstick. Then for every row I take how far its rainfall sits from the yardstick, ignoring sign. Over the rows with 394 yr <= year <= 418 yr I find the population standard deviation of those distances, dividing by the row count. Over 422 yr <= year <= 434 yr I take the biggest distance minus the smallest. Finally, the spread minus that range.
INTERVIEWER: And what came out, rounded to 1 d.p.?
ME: 1.5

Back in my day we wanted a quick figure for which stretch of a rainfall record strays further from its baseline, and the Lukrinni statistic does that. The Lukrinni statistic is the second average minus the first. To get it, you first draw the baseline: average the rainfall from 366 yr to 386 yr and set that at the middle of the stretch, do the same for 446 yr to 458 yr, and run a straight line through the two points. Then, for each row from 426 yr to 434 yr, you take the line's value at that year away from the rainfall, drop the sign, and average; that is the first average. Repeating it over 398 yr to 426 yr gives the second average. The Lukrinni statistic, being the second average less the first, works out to -2.1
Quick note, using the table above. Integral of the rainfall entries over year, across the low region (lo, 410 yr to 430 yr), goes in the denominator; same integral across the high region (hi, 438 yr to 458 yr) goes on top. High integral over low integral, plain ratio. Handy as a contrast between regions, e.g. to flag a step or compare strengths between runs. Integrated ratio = 1.01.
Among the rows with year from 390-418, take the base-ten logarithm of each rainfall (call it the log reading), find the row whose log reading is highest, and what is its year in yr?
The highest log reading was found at 412.0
